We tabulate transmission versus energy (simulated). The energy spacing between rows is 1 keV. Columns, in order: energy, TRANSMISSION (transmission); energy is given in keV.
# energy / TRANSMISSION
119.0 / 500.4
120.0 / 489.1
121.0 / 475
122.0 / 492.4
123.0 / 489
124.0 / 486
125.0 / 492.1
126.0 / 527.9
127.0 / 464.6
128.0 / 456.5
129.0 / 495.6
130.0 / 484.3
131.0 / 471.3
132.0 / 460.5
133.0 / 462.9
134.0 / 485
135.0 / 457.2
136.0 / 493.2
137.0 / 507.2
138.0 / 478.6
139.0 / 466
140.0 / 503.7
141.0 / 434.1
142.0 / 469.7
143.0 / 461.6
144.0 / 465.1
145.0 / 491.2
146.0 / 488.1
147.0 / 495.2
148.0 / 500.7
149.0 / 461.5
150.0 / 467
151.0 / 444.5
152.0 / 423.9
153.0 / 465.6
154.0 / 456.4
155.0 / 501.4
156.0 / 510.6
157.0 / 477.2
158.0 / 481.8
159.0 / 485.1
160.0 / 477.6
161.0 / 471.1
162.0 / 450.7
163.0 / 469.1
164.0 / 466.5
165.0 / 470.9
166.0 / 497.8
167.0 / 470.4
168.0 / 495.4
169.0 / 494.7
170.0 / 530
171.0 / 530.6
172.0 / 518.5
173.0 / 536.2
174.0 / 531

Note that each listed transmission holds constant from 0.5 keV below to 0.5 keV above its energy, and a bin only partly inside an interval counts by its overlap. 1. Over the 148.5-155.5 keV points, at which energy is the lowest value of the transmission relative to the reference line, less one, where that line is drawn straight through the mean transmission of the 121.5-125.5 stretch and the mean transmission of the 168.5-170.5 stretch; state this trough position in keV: 152.0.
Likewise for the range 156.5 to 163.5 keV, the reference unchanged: 162.0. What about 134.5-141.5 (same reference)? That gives 141.0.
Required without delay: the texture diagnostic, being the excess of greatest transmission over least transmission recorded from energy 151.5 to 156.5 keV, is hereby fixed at 87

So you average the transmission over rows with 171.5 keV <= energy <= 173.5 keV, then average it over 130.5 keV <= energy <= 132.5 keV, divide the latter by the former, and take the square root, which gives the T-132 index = 0.94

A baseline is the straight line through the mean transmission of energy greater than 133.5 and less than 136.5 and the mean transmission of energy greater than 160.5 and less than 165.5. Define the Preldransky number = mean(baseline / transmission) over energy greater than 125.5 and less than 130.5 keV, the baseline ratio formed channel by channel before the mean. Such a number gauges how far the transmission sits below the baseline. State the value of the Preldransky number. 0.99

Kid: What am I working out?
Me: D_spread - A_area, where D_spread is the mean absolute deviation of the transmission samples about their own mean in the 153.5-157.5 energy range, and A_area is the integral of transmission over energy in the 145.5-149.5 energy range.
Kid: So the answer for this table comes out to -1926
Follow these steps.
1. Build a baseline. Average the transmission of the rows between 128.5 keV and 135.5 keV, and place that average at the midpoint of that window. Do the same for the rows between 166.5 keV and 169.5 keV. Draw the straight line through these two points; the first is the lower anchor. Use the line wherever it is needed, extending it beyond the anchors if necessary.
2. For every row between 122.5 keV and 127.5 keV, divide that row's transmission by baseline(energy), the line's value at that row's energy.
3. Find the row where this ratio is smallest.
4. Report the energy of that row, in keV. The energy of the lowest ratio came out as 127.0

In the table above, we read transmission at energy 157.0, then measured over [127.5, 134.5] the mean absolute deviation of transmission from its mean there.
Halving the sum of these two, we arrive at 245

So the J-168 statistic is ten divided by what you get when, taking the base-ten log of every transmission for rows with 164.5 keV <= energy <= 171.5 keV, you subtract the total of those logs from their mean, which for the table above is -0.618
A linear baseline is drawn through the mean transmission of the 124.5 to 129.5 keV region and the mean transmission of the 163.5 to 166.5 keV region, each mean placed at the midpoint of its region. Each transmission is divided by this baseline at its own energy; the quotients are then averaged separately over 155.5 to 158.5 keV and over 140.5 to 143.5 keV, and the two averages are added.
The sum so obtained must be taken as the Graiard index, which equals 1.96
